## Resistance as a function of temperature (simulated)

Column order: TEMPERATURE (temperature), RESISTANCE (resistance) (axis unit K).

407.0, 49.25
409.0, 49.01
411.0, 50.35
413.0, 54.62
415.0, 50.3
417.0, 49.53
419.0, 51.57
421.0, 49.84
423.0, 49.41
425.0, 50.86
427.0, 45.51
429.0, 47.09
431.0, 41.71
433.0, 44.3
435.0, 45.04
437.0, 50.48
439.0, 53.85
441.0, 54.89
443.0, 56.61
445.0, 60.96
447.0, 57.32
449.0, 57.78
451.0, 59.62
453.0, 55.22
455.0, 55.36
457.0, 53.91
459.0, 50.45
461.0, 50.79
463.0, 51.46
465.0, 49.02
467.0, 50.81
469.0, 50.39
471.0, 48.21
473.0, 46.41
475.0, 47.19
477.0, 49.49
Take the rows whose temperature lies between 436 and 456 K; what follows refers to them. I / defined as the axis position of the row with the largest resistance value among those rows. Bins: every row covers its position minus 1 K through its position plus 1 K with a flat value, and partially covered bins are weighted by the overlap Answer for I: 445.0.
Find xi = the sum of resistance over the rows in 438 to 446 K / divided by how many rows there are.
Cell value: 57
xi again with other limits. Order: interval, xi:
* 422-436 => 46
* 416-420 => 51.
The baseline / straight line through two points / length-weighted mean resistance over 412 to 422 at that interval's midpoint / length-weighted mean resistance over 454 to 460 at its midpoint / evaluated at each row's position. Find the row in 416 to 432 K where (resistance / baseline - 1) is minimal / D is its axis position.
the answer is 431.0 K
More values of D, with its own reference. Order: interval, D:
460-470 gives 465.0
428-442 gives 431.0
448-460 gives 459.0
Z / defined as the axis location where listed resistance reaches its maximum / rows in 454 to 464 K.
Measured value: 455.0 K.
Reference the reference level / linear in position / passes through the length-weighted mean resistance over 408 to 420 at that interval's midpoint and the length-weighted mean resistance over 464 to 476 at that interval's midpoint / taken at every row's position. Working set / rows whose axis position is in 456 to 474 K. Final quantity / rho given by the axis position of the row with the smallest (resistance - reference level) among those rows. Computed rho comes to 473.0 K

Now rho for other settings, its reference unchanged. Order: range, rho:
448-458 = 457.0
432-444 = 433.0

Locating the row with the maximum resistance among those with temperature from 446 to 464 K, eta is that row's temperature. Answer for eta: 451.0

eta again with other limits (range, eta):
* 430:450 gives 445.0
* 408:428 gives 413.0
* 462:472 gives 463.0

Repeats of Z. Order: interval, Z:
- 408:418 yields 413.0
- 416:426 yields 419.0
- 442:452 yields 445.0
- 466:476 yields 467.0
